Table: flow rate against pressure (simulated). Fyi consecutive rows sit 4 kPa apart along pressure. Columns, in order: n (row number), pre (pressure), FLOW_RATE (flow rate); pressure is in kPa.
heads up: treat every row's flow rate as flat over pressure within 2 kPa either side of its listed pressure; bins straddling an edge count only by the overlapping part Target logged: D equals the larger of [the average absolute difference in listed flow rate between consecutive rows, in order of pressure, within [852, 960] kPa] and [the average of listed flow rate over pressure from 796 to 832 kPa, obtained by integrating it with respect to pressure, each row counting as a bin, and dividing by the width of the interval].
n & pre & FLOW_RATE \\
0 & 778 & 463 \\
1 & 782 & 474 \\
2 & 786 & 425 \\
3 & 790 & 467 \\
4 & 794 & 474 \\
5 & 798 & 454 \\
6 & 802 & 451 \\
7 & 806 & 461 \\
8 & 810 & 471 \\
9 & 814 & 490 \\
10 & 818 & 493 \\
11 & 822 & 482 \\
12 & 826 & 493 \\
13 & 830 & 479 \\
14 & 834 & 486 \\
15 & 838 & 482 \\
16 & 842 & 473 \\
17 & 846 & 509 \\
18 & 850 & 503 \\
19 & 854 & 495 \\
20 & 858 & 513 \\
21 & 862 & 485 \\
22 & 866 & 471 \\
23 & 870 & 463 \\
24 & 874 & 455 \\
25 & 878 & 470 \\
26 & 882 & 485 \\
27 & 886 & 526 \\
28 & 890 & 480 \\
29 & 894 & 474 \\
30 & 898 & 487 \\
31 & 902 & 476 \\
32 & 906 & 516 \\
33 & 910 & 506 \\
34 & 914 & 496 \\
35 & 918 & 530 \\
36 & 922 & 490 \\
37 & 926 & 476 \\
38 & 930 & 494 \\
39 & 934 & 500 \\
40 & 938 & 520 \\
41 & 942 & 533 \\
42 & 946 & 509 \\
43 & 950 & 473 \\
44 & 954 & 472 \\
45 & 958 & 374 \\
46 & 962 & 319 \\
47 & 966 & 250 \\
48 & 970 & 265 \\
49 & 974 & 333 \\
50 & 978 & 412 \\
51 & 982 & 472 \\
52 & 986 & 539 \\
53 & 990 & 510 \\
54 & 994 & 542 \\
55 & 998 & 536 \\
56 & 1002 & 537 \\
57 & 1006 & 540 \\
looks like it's 475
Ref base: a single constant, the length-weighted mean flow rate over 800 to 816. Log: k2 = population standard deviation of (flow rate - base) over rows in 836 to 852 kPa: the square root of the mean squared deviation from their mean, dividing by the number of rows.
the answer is 15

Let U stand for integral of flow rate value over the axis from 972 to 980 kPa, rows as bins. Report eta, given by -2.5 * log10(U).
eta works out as -8.69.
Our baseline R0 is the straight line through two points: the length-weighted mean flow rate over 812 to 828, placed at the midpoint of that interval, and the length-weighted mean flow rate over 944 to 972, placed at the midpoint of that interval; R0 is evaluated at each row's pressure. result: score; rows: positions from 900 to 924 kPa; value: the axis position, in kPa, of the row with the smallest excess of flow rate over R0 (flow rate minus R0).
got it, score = 902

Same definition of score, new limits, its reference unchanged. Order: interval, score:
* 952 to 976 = 966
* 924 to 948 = 926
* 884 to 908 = 894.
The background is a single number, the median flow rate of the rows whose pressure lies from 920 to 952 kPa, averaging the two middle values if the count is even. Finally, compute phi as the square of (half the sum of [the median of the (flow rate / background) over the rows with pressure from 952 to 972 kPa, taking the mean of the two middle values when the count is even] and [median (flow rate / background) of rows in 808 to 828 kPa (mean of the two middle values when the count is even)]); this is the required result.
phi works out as 0.7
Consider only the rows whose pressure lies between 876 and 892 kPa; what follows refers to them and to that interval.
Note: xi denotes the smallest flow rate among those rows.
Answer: 470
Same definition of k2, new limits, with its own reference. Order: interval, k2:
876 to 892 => 21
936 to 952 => 22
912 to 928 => 20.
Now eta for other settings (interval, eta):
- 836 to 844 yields -8.96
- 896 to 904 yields -8.96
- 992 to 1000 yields -9.09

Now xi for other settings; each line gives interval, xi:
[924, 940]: 476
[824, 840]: 479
